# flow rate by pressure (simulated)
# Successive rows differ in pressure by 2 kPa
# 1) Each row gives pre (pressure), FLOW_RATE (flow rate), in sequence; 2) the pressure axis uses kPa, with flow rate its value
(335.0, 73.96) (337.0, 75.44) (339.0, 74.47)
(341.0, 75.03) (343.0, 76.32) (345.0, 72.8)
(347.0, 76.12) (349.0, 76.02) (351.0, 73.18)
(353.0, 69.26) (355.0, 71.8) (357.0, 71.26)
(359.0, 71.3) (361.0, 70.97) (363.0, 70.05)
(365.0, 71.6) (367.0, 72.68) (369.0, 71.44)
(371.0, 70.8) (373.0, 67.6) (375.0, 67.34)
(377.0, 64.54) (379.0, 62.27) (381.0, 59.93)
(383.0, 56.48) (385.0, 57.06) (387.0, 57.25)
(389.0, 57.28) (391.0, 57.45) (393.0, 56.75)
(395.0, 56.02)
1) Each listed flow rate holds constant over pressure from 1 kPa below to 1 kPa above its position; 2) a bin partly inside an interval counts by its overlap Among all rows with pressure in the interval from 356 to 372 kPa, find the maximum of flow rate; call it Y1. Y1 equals 72.68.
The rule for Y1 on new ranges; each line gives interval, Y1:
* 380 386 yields 59.93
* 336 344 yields 76.32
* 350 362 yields 73.18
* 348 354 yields 76.02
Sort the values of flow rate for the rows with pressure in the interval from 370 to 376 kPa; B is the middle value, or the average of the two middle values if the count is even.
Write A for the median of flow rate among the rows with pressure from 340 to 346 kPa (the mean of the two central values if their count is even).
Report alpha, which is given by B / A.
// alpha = 0.90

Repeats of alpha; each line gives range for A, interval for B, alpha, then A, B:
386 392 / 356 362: 1.24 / 57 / 71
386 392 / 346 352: 1.33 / 57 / 76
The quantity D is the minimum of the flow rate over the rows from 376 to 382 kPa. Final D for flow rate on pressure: 59.93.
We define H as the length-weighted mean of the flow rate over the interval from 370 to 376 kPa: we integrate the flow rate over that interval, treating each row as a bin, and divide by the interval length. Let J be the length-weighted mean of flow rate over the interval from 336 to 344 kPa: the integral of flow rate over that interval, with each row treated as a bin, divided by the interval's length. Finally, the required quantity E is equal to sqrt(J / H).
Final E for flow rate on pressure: 1.05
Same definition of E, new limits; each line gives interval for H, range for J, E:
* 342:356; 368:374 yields 0.97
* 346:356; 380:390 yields 0.89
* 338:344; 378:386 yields 0.88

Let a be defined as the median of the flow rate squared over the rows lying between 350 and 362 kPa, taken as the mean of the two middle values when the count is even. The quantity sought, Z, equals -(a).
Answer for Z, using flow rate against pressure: -5081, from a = 5081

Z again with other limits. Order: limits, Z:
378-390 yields -3279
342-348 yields -5794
